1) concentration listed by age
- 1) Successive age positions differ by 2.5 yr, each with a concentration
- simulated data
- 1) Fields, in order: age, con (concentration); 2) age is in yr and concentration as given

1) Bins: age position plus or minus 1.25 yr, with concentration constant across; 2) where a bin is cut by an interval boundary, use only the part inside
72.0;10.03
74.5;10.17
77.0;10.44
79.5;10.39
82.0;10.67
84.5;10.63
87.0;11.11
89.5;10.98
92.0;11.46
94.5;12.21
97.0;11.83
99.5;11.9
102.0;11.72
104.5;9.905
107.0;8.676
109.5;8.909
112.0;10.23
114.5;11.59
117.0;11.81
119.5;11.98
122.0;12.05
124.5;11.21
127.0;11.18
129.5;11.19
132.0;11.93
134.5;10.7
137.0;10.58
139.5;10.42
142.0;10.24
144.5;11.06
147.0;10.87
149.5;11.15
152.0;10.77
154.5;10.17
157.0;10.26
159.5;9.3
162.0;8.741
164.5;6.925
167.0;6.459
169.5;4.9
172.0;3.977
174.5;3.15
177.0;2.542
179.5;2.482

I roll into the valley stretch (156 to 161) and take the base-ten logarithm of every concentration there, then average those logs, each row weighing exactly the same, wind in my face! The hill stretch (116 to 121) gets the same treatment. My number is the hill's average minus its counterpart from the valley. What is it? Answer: 0.09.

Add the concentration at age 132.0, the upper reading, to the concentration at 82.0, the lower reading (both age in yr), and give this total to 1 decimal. 22.6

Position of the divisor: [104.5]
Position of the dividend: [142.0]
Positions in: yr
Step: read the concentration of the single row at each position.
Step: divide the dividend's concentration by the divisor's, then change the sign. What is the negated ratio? -1.0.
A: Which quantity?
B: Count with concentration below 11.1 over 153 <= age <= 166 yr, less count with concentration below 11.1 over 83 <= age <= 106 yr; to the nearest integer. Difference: 2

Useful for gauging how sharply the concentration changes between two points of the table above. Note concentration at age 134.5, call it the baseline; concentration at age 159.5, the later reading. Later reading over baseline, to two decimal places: 0.87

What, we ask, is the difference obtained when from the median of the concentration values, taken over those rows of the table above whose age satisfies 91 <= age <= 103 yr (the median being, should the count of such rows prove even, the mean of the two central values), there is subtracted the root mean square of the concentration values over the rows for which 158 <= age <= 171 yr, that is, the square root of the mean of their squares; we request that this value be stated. 4.4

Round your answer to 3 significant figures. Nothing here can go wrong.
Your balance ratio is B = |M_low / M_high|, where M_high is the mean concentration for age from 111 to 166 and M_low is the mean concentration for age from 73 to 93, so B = 1.01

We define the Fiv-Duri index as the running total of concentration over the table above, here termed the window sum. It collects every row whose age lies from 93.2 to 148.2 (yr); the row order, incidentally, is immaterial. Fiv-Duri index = 242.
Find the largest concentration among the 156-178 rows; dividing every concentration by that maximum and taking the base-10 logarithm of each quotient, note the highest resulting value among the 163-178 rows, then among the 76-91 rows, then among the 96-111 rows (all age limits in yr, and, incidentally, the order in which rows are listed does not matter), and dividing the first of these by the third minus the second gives -6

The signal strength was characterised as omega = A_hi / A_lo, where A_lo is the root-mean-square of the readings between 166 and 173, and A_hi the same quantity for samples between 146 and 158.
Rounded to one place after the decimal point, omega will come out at 2.0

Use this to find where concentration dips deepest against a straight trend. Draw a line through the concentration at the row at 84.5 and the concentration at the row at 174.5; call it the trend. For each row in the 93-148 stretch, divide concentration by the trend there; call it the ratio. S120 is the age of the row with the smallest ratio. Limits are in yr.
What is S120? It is 107.0 yr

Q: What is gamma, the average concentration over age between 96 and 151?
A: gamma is 11.0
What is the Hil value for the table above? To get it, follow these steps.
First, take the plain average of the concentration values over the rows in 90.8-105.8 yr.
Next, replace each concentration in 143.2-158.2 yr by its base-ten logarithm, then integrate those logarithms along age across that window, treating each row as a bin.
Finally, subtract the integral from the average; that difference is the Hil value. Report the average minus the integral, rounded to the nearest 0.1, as -3.9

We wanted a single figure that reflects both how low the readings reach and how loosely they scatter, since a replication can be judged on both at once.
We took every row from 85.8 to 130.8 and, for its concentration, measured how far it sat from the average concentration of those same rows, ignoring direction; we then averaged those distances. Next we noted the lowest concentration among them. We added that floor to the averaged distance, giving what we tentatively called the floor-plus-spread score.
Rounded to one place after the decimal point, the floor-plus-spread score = 9.4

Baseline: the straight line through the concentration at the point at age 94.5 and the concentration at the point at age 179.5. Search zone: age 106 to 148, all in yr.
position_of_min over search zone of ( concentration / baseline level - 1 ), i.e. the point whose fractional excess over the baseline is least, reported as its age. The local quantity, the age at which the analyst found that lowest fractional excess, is 107.0 yr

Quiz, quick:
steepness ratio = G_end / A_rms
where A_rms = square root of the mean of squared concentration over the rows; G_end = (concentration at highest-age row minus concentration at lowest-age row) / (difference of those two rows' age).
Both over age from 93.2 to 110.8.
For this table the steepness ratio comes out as -0.020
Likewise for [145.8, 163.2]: -0.014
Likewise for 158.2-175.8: -0.062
